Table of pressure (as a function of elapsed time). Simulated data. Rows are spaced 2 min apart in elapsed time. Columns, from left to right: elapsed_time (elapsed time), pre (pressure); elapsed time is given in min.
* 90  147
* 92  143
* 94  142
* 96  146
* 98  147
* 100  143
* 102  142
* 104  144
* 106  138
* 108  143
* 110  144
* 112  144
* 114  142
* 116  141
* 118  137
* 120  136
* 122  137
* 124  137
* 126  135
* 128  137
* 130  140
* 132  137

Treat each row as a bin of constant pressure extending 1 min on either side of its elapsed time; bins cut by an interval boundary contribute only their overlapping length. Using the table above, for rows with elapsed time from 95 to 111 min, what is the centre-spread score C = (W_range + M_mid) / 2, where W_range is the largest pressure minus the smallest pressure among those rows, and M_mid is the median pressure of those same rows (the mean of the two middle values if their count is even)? 76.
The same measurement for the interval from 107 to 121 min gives 75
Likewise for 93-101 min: 75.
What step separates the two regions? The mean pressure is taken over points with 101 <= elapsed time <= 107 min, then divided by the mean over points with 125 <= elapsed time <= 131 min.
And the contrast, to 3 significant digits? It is 1.03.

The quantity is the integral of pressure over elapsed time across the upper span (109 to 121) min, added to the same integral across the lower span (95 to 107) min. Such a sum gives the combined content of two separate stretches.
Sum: 3408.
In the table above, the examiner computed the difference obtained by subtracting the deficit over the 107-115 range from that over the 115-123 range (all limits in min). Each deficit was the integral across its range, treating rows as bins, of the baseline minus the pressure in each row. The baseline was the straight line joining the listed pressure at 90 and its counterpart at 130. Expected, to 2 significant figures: 33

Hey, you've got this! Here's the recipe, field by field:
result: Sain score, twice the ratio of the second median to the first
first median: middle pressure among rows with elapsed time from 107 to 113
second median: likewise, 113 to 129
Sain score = 1.903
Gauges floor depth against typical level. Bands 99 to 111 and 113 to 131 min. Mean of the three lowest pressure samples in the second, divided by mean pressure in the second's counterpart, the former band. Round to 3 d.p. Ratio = 0.956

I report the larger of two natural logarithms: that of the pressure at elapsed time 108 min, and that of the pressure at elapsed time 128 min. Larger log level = 4.96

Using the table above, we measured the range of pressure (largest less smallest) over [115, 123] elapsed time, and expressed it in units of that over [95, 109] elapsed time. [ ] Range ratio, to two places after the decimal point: 0.56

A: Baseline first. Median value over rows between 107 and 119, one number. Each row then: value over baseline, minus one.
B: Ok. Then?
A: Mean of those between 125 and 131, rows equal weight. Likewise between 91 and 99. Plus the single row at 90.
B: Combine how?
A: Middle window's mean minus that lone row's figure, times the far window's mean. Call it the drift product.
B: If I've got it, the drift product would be 0.0006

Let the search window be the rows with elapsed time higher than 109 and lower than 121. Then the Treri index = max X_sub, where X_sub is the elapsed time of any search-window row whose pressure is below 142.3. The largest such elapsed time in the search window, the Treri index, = 120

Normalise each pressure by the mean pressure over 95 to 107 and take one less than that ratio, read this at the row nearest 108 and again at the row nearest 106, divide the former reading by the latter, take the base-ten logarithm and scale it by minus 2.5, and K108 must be 3.0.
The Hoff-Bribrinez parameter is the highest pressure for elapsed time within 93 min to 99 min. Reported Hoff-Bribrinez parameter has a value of 147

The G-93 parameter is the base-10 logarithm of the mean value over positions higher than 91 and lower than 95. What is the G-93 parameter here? 2.15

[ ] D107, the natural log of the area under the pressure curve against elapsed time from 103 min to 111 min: 7.04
